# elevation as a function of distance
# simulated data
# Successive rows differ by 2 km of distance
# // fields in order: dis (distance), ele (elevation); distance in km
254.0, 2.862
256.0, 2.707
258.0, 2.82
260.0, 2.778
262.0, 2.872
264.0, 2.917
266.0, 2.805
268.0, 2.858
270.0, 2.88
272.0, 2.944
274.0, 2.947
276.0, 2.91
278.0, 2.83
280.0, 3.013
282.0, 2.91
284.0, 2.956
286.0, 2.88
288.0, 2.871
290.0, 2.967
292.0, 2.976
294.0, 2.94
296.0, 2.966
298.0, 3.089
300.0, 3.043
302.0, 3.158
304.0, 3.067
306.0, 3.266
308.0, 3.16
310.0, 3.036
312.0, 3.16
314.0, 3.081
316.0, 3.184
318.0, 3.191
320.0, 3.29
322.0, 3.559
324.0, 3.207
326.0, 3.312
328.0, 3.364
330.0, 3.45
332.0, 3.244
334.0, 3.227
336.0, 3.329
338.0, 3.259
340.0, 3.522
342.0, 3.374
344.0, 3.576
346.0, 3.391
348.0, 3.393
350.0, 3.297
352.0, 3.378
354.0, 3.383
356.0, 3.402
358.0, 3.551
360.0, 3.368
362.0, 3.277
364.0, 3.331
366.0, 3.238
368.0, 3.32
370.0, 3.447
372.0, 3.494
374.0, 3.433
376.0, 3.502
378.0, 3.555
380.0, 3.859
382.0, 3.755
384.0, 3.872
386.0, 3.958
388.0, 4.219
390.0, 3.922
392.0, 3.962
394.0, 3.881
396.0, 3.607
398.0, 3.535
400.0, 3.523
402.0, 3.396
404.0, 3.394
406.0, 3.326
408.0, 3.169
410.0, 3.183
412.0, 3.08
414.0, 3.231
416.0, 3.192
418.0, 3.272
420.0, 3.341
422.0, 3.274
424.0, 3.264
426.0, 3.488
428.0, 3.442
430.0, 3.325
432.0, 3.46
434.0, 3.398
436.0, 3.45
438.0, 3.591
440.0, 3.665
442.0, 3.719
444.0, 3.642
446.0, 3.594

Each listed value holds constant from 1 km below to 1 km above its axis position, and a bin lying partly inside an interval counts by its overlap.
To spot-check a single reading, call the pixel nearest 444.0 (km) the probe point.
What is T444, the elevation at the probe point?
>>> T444 3.642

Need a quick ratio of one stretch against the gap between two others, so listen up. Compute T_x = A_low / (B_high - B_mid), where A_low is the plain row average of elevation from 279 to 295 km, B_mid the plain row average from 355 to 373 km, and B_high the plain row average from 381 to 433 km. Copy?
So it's 24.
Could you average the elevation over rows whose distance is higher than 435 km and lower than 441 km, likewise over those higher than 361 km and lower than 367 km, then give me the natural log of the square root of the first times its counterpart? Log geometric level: 1.23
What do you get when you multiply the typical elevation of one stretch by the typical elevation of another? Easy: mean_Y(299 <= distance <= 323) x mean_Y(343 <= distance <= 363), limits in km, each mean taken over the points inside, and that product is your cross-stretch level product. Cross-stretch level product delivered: 10.8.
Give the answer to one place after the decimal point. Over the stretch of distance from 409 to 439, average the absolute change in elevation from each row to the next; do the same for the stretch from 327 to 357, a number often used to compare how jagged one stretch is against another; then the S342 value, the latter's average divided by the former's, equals 1.1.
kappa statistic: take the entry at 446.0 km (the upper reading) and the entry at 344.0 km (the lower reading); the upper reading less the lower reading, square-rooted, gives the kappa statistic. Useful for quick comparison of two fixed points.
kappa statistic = 0.1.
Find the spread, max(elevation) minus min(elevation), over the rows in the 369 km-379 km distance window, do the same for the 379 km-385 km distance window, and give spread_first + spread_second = 0.24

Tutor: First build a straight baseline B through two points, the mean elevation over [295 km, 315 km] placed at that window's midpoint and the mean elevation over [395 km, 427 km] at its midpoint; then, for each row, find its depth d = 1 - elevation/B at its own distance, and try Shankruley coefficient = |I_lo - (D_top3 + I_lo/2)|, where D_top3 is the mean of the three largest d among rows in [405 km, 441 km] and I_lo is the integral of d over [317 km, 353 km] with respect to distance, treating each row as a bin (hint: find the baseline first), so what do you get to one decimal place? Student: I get 1.1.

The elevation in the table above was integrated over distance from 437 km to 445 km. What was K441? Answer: 29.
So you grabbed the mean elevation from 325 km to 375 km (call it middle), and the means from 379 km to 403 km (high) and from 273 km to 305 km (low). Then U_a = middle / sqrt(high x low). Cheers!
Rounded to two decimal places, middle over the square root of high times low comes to 1.01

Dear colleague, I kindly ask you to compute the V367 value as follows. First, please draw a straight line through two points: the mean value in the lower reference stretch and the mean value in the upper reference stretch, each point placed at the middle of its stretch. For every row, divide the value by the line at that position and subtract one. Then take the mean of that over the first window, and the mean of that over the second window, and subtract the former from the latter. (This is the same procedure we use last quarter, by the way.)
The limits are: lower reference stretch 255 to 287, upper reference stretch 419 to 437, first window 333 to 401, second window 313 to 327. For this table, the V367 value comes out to -0.034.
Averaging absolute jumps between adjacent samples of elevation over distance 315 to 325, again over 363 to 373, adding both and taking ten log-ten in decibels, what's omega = -5.7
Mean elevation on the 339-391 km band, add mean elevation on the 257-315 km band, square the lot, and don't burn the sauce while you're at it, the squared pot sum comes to 42.3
